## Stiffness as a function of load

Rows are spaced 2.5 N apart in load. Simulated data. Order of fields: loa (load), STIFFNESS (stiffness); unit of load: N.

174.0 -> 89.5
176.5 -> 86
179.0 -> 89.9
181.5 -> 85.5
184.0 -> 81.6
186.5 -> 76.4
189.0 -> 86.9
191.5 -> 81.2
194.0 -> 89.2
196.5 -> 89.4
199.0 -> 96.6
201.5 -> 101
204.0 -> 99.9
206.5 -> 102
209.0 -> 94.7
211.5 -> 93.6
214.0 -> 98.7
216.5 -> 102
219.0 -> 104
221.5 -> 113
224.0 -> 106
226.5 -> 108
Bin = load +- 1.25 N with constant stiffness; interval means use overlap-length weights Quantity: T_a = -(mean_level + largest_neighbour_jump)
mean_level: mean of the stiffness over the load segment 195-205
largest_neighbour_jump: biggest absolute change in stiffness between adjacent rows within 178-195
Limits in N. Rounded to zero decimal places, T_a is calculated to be -107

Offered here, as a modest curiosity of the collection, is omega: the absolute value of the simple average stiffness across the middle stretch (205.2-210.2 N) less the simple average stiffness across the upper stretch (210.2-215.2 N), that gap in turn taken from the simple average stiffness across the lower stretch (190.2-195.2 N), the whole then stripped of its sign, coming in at 83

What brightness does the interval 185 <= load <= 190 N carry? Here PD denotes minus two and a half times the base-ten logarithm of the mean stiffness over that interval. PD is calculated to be -4.78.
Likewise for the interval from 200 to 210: -4.99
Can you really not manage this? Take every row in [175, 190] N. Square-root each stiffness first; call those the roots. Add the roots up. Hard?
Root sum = 55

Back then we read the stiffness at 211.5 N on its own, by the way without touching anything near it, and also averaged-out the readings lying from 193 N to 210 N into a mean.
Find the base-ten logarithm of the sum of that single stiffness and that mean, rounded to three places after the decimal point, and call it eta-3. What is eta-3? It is 2.278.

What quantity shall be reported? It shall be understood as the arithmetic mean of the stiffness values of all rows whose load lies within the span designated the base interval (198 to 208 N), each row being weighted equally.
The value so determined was 100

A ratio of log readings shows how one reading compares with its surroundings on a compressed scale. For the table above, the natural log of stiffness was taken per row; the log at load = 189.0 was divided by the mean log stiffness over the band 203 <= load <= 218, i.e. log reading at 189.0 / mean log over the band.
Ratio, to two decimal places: 0.97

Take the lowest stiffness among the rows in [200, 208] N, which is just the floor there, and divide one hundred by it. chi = 1.00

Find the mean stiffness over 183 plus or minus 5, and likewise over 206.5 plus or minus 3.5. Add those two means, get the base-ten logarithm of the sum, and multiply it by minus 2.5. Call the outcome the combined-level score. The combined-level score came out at -5.65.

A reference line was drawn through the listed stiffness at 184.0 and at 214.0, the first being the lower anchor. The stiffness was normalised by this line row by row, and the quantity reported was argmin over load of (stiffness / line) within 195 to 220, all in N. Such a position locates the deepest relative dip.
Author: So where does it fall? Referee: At 211.5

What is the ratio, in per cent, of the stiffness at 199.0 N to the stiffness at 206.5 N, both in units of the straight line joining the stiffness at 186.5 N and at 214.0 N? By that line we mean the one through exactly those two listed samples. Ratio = 101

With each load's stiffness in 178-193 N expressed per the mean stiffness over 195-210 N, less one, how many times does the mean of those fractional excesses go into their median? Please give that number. 1.00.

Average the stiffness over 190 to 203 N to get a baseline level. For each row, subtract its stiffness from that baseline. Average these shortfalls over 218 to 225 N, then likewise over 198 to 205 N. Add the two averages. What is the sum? -24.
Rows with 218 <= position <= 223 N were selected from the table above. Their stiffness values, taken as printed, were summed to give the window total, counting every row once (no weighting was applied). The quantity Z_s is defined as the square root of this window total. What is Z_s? 14.7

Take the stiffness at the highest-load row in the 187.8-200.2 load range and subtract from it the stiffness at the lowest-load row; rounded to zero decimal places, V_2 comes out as 10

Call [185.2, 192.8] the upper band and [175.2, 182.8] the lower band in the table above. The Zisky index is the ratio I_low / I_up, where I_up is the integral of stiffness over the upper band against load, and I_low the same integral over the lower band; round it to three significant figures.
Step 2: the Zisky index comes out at 1.07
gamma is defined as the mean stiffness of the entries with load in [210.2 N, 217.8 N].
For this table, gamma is 98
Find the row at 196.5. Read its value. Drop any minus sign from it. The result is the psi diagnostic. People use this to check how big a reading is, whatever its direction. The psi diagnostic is 89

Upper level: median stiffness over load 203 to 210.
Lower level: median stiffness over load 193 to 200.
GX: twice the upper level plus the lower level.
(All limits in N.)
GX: 289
